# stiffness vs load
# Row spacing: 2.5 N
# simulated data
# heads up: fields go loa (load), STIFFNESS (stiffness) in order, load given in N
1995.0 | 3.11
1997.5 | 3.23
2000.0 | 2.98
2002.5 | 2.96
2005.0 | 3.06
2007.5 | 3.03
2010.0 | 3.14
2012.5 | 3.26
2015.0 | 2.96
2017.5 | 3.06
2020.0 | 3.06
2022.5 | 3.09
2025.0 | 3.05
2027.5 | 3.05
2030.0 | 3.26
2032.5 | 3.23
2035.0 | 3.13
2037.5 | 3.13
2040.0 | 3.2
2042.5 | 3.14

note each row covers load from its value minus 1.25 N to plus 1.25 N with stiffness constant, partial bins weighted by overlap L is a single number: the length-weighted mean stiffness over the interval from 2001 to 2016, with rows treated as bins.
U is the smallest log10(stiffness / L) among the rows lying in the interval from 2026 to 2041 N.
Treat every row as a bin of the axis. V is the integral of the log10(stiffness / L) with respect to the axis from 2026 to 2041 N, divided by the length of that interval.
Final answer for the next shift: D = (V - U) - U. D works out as 0.018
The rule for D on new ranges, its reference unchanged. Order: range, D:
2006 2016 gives 0.035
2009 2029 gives 0.033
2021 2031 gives 0.011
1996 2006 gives 0.030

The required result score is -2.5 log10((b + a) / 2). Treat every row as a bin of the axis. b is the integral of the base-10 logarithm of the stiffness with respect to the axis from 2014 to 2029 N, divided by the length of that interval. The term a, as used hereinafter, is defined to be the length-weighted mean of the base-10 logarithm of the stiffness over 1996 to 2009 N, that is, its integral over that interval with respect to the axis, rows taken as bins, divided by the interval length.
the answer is 0.787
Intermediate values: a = 0.485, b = 0.484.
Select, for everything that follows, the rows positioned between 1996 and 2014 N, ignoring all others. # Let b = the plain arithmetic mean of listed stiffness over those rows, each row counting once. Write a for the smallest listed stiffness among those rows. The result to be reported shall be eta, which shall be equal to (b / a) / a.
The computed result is 0.353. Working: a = 2.96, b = 3.09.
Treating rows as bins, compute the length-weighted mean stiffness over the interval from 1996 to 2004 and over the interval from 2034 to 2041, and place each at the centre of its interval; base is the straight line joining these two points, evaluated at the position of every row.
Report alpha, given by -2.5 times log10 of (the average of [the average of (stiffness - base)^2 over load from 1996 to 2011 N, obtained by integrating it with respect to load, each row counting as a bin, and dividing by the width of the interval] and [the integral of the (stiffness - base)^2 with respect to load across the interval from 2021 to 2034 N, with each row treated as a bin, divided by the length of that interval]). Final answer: 5.24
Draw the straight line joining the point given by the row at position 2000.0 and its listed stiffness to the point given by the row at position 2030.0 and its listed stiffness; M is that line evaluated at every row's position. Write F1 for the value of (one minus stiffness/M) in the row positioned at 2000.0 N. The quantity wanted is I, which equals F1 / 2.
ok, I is 0.000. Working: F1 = 0.000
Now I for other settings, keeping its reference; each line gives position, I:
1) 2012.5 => -0.026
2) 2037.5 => 0.030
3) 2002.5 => 0.007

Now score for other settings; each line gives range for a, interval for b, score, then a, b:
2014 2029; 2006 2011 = 0.782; 0.484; 0.489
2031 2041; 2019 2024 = 0.764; 0.502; 0.488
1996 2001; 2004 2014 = 0.767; 0.493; 0.494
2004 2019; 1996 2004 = 0.781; 0.489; 0.485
